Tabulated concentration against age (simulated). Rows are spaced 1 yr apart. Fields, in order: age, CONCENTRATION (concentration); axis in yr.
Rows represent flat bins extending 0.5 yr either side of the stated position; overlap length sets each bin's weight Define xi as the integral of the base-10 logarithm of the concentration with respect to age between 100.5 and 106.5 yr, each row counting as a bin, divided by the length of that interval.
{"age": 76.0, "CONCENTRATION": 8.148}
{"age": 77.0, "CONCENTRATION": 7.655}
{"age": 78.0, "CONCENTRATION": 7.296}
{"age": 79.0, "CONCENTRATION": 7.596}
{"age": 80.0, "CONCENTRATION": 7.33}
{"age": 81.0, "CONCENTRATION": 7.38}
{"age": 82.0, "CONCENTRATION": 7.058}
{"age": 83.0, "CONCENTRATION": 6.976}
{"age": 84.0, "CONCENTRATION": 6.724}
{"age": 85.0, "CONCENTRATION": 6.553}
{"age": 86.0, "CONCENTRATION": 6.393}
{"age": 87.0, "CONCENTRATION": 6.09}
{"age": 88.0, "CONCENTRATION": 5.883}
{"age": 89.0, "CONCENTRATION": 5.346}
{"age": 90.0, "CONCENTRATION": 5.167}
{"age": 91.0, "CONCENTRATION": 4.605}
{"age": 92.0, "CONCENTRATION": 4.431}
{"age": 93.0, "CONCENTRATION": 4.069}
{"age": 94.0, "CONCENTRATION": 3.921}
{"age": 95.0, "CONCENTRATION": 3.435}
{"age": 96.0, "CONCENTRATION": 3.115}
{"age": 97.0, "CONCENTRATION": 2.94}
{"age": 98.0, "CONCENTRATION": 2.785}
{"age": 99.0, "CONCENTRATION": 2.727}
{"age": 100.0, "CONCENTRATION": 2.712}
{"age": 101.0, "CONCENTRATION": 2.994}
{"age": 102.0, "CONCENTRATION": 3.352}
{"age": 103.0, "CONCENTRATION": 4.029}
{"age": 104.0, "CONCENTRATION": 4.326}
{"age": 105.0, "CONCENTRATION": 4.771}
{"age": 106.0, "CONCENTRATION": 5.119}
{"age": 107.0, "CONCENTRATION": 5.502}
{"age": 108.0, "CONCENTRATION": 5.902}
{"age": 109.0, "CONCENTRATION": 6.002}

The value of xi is 0.61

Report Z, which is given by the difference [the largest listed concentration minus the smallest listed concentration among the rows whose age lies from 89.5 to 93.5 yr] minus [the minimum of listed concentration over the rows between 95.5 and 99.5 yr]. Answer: -2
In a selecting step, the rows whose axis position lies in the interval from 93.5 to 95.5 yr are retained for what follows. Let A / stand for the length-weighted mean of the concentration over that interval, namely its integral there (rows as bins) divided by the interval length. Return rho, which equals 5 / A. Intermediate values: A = 4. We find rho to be 1.36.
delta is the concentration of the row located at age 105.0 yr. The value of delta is 4.771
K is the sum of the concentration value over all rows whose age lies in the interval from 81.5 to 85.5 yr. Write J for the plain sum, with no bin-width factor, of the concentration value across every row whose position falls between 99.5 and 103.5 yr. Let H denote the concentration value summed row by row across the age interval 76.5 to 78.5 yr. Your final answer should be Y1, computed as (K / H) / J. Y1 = 0.14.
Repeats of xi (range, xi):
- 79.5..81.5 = 0.87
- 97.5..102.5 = 0.46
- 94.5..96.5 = 0.51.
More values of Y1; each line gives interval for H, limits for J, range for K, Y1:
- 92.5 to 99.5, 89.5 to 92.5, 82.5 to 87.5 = 0.10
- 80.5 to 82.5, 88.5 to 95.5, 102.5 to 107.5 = 0.05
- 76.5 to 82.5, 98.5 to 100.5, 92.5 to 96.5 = 0.06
